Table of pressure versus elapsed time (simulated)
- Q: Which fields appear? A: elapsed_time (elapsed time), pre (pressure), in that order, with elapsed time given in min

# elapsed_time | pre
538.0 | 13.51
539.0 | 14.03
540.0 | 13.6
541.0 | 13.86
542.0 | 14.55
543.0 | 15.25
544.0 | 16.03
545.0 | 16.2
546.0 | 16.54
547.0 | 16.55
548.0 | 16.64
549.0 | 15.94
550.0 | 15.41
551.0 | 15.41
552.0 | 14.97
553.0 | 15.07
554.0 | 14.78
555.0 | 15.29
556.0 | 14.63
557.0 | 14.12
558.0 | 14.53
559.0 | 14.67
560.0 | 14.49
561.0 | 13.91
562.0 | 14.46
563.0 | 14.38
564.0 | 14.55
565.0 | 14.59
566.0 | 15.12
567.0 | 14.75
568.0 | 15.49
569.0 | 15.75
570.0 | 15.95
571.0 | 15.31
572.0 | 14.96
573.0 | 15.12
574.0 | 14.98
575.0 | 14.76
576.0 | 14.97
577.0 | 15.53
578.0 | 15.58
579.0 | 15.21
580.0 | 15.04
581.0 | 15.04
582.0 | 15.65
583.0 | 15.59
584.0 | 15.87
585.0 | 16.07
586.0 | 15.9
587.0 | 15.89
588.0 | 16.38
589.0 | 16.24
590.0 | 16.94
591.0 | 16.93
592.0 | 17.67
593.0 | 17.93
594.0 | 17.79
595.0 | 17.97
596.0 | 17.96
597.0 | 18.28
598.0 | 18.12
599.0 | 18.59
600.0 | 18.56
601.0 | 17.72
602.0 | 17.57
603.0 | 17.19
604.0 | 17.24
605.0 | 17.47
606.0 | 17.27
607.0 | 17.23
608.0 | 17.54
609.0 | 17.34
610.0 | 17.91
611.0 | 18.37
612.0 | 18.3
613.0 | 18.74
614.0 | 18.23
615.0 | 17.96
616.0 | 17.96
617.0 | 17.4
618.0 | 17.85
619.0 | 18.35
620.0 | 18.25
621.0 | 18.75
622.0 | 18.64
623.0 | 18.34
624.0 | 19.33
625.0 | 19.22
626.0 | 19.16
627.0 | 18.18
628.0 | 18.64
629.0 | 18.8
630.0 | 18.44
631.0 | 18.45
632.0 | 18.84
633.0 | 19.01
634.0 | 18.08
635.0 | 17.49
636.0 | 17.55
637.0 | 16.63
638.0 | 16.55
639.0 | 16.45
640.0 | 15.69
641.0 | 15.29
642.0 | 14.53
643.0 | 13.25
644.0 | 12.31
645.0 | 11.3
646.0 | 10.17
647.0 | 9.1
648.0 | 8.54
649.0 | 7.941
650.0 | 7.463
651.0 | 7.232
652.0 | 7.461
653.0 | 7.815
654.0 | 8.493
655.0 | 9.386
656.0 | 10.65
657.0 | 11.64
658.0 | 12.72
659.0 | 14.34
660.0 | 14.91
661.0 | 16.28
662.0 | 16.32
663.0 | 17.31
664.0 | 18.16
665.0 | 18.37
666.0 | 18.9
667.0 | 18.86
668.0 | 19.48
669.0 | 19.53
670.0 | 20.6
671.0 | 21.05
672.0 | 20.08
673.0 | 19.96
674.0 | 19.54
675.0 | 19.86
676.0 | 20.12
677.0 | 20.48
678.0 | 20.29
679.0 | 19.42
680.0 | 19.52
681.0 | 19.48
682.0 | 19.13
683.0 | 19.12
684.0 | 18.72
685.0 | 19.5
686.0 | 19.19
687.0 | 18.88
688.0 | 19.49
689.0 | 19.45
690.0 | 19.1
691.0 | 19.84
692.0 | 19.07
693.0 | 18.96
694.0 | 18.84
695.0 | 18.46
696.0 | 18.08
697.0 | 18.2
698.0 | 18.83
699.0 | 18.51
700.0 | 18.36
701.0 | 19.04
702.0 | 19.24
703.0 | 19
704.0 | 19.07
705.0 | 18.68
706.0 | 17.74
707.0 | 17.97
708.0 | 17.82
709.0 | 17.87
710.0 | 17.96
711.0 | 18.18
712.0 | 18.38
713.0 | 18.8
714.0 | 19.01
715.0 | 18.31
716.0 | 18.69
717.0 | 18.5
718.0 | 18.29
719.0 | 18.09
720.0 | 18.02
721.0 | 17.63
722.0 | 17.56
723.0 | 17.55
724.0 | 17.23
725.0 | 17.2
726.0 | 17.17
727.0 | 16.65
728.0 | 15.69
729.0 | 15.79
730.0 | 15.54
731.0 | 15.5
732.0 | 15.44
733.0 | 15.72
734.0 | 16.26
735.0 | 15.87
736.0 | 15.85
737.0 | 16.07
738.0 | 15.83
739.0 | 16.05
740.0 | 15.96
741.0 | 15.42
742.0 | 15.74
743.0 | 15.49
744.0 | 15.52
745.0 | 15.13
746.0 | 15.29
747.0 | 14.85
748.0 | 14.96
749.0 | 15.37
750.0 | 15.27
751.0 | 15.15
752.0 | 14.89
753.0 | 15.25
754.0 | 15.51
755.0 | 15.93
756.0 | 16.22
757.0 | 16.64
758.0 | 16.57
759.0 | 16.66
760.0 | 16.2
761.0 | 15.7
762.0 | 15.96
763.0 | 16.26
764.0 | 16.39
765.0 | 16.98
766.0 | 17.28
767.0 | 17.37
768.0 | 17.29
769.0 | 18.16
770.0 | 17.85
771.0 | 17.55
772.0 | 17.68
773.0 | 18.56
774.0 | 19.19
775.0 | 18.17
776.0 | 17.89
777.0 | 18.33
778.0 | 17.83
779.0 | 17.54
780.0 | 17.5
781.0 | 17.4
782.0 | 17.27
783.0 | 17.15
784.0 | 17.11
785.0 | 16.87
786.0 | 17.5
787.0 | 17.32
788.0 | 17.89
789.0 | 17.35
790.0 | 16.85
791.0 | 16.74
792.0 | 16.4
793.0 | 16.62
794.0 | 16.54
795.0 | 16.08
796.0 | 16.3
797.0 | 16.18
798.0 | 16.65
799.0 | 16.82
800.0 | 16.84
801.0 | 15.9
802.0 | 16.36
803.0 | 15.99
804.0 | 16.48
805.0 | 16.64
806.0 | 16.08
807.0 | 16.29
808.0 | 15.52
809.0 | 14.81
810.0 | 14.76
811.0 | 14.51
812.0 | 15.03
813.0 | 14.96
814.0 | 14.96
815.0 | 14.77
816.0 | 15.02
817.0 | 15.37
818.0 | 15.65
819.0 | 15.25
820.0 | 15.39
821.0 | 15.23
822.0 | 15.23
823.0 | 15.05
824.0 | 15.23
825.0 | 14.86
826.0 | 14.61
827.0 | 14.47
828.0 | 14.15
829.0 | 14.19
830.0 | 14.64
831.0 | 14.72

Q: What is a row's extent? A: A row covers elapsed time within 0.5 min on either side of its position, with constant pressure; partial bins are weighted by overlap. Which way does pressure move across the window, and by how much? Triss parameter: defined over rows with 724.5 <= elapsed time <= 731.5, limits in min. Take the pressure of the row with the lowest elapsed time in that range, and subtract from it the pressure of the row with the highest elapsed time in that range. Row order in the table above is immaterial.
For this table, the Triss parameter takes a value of 1.7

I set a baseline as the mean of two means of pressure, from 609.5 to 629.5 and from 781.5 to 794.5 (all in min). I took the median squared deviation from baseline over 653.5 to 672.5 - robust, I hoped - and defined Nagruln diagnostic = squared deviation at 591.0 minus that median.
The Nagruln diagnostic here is -4.9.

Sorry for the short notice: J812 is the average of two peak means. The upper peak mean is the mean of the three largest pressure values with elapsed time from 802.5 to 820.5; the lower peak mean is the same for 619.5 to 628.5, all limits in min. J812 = 17.9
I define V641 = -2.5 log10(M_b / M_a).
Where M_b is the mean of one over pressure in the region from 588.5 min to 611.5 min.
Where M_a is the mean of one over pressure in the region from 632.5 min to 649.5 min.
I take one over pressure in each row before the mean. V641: 0.32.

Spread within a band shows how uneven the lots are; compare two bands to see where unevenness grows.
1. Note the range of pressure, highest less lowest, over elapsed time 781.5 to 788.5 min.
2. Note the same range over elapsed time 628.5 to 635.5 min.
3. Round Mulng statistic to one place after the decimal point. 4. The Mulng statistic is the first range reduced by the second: -0.5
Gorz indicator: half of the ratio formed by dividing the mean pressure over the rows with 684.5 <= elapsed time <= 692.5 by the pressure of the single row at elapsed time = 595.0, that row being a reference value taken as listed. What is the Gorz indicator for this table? 0.54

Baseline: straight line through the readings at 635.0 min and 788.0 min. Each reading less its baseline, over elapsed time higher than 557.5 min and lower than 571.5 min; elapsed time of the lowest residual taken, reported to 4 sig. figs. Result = 561.0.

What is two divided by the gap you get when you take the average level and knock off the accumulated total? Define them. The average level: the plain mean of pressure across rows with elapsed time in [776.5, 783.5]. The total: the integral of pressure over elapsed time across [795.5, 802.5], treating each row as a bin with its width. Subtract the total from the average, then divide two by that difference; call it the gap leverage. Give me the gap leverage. -0.0205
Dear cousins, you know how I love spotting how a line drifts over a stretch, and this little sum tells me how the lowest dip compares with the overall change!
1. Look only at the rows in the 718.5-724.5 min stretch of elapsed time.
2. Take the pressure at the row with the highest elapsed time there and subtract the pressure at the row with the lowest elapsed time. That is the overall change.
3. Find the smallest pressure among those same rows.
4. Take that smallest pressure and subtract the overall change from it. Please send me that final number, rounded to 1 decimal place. 18.1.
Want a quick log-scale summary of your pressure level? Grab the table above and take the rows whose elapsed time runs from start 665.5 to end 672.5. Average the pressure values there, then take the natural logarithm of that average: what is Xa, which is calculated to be 2.98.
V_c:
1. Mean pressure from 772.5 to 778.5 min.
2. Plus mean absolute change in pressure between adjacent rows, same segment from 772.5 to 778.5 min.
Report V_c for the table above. 18.9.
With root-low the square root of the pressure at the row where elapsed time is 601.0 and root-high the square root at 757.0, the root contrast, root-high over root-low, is 0.97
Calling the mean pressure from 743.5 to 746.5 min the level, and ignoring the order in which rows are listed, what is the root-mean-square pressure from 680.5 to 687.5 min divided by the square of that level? 0.082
